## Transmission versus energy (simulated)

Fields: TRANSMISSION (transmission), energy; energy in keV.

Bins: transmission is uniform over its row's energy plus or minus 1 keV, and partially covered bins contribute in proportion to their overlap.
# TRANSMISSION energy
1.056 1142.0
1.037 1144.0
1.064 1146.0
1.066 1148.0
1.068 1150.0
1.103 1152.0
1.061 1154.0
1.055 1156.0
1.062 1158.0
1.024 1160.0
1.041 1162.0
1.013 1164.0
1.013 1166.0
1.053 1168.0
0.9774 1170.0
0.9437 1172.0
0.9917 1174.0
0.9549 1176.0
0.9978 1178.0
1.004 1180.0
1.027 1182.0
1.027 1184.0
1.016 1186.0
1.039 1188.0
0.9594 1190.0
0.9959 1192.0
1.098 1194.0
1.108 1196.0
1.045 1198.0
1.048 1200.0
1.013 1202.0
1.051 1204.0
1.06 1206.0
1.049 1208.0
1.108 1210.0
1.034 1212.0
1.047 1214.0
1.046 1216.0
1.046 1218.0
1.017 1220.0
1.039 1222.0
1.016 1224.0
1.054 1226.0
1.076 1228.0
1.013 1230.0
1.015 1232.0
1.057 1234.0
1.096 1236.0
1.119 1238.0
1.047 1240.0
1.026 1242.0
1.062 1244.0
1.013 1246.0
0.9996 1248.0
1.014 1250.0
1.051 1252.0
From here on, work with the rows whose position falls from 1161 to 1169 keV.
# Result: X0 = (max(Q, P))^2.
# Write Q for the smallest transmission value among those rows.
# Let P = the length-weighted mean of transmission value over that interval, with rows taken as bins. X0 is 1.06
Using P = 1.03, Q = 1.013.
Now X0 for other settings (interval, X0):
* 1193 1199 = 1.17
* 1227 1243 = 1.12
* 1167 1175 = 0.98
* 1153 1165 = 1.09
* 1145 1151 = 1.14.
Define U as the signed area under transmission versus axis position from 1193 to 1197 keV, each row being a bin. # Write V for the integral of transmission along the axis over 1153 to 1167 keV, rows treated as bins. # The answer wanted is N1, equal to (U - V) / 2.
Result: -5.1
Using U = 4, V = 15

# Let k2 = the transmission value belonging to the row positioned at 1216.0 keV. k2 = 1.046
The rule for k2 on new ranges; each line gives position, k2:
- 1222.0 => 1.039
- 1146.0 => 1.064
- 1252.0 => 1.051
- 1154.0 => 1.061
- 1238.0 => 1.119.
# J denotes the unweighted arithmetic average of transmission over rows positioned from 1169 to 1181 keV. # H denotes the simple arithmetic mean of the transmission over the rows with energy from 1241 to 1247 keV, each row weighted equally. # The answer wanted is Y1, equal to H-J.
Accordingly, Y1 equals 0.06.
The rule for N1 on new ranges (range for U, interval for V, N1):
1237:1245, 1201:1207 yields 1.1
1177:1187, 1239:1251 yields -1.1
